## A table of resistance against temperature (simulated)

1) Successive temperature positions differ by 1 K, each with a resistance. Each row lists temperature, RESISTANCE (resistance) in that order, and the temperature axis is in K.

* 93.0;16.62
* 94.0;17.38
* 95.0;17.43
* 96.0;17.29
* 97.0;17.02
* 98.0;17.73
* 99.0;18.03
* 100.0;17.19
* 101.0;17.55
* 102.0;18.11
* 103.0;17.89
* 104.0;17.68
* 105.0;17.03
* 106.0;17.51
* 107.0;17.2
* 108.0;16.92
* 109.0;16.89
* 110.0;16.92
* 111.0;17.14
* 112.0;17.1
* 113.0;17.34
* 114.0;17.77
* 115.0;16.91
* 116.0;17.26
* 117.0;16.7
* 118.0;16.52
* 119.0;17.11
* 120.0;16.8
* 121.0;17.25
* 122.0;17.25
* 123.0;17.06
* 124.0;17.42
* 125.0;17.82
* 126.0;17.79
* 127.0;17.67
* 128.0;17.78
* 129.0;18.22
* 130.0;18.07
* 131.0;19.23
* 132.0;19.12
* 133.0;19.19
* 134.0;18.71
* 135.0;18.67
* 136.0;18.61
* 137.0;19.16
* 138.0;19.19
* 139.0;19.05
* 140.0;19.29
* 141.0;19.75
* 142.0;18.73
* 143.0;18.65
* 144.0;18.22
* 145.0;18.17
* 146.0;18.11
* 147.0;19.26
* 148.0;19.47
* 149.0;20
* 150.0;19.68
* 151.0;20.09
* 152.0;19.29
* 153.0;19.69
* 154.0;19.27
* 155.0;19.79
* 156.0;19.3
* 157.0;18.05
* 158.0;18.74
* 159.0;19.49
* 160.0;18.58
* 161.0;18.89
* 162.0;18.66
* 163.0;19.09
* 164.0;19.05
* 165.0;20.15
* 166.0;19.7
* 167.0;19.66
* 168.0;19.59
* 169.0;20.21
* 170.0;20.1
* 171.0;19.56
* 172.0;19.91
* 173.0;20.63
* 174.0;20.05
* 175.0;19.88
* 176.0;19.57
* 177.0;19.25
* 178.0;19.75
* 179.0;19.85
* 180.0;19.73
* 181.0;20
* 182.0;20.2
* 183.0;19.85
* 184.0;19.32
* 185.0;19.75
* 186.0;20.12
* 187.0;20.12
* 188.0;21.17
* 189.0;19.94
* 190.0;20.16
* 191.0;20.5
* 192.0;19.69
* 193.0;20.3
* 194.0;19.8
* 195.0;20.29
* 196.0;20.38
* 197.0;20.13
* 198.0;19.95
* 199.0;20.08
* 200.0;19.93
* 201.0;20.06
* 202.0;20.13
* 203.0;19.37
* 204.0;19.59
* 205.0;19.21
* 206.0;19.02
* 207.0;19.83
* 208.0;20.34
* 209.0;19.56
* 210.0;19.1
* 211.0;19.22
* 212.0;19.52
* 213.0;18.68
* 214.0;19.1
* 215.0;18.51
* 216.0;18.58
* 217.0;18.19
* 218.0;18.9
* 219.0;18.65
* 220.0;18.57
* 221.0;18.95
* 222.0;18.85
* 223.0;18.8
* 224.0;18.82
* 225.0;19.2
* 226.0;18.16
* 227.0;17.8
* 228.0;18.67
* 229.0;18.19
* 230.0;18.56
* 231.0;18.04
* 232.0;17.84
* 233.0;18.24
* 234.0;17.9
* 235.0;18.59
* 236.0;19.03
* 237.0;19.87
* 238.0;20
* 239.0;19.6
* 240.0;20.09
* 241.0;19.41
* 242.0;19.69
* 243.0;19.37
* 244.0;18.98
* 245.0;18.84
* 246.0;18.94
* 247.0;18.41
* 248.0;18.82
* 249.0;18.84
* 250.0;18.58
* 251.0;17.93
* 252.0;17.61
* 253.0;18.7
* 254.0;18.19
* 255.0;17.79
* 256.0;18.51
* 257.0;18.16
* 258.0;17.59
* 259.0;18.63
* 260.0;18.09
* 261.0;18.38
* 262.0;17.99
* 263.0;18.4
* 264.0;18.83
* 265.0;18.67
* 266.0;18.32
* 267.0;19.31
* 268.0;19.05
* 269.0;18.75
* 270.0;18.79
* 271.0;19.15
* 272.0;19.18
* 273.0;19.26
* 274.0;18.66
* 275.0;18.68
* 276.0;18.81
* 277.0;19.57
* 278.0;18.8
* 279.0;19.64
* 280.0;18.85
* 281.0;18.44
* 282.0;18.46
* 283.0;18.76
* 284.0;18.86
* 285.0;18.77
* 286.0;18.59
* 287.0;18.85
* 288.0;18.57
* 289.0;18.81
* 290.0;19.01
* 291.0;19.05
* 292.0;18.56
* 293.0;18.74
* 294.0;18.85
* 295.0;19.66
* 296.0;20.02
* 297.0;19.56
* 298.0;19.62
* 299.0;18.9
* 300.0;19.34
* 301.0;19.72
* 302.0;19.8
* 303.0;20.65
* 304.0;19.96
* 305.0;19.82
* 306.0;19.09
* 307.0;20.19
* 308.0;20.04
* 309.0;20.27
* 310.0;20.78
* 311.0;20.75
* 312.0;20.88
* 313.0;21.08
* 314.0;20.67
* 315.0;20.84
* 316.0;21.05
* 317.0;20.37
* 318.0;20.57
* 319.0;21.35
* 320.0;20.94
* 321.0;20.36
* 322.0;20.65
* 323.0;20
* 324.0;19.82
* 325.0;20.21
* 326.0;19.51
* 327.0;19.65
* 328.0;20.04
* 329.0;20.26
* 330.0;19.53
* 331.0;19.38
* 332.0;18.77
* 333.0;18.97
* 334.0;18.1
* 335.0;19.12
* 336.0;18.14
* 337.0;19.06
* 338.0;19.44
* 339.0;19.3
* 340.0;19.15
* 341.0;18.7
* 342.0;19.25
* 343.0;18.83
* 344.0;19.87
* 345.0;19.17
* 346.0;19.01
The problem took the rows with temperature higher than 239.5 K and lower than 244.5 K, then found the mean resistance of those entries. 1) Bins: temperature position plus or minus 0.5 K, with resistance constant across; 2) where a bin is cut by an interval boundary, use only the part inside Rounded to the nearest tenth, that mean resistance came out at 19.5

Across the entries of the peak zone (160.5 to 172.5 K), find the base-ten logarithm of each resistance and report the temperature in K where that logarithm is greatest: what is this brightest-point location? 169.0 K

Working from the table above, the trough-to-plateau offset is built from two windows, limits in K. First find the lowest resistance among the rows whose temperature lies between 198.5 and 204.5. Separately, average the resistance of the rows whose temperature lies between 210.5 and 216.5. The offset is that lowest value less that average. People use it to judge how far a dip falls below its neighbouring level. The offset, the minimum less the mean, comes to 0.4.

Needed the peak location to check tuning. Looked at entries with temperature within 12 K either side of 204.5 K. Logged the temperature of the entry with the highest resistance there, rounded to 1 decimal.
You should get 196.0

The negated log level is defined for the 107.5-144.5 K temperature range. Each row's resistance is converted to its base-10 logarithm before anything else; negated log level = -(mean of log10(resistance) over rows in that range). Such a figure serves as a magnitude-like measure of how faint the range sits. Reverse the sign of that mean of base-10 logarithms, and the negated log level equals -1.253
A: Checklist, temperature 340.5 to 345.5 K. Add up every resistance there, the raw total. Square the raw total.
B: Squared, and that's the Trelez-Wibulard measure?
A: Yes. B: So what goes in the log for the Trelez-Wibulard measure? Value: 9181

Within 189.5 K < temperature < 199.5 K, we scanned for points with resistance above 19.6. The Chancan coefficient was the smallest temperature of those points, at 190.0 K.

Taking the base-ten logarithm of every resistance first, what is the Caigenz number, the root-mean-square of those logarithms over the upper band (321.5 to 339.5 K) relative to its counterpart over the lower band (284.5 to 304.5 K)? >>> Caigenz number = 1.00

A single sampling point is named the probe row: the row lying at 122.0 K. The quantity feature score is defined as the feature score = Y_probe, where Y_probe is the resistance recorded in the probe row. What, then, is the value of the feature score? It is 17.25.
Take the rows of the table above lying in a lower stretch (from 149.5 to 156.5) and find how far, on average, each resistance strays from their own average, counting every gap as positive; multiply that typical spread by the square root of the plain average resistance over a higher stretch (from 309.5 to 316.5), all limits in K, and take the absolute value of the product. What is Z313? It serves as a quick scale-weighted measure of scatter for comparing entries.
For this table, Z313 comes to 1.18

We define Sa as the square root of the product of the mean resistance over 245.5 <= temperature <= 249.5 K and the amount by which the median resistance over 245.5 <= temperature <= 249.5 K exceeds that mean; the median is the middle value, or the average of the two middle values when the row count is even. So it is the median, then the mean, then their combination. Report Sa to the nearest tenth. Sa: 1.2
